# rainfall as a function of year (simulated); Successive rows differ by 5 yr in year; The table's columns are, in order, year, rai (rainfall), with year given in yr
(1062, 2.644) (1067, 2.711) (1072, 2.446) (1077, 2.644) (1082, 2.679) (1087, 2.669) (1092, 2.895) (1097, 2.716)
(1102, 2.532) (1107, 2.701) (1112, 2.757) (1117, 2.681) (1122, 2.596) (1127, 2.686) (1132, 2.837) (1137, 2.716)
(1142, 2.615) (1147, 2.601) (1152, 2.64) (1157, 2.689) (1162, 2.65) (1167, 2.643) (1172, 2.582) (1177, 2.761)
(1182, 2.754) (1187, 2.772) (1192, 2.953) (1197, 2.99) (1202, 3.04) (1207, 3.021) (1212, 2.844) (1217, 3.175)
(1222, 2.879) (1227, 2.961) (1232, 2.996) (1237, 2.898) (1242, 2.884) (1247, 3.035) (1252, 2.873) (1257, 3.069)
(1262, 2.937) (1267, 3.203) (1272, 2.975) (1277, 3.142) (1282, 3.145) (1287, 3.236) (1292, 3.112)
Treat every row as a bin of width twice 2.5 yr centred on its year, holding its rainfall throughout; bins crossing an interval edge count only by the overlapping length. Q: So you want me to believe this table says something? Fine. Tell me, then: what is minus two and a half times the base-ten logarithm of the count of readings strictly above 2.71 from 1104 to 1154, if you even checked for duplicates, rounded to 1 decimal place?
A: -1.2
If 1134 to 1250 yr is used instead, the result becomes -3.0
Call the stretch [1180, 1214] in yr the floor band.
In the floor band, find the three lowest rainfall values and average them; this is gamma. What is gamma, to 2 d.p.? 2.79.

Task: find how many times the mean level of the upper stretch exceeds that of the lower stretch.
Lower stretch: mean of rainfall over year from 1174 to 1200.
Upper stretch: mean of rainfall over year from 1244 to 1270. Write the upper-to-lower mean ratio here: 1.062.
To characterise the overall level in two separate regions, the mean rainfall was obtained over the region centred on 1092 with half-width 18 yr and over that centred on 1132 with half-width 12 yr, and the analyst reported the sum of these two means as 5.38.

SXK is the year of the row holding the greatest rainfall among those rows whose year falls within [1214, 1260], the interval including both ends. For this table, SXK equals 1217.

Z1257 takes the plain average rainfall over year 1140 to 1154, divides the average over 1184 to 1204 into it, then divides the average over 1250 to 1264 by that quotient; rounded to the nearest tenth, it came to 3.3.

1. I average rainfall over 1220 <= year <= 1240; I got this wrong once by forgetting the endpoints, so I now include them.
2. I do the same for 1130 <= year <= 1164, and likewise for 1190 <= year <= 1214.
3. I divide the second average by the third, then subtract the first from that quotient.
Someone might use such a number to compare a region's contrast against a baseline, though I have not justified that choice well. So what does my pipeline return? -2.03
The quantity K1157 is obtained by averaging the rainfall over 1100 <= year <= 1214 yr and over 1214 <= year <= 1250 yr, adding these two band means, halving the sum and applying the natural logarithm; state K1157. 1.05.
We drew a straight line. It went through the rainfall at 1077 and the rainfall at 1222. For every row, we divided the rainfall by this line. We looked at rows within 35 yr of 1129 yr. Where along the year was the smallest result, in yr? 1102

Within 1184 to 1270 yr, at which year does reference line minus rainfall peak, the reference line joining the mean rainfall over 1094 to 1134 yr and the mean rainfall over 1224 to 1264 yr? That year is 1252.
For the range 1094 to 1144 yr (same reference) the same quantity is 1102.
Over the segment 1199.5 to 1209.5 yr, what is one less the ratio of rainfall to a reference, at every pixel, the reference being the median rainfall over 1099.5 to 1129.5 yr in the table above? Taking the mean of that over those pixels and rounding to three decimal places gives -0.129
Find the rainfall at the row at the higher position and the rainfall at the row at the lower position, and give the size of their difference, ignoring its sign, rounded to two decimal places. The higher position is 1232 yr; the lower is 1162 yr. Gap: 0.35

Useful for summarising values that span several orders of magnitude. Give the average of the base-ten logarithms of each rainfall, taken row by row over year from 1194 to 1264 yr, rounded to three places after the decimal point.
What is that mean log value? 0.473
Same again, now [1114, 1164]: 0.427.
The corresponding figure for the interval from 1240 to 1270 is 0.477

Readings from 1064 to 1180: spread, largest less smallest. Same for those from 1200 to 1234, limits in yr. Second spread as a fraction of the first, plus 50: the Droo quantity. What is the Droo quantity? 50.7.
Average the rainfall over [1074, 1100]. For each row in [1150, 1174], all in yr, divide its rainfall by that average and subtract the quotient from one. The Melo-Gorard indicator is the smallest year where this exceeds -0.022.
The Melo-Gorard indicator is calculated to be 1152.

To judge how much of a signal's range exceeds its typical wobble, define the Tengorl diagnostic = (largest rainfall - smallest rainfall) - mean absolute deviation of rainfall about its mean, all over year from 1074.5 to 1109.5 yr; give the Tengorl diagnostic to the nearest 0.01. 0.29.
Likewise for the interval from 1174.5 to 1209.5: 0.17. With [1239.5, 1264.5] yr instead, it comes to 0.12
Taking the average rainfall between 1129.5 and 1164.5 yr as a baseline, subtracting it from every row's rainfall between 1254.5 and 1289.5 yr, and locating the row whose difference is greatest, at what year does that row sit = 1287 yr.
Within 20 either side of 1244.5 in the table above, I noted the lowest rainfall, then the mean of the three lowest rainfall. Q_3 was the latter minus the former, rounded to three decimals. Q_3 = 0.012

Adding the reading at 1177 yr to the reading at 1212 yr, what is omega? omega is 5.6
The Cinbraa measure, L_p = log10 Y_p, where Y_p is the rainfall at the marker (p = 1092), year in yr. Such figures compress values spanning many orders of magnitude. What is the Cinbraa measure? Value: 0.462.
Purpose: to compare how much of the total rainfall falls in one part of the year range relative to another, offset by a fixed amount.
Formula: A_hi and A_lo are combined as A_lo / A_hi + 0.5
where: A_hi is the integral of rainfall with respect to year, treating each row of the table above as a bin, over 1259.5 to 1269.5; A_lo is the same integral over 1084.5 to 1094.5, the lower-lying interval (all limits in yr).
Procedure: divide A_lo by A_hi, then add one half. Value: 1.41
